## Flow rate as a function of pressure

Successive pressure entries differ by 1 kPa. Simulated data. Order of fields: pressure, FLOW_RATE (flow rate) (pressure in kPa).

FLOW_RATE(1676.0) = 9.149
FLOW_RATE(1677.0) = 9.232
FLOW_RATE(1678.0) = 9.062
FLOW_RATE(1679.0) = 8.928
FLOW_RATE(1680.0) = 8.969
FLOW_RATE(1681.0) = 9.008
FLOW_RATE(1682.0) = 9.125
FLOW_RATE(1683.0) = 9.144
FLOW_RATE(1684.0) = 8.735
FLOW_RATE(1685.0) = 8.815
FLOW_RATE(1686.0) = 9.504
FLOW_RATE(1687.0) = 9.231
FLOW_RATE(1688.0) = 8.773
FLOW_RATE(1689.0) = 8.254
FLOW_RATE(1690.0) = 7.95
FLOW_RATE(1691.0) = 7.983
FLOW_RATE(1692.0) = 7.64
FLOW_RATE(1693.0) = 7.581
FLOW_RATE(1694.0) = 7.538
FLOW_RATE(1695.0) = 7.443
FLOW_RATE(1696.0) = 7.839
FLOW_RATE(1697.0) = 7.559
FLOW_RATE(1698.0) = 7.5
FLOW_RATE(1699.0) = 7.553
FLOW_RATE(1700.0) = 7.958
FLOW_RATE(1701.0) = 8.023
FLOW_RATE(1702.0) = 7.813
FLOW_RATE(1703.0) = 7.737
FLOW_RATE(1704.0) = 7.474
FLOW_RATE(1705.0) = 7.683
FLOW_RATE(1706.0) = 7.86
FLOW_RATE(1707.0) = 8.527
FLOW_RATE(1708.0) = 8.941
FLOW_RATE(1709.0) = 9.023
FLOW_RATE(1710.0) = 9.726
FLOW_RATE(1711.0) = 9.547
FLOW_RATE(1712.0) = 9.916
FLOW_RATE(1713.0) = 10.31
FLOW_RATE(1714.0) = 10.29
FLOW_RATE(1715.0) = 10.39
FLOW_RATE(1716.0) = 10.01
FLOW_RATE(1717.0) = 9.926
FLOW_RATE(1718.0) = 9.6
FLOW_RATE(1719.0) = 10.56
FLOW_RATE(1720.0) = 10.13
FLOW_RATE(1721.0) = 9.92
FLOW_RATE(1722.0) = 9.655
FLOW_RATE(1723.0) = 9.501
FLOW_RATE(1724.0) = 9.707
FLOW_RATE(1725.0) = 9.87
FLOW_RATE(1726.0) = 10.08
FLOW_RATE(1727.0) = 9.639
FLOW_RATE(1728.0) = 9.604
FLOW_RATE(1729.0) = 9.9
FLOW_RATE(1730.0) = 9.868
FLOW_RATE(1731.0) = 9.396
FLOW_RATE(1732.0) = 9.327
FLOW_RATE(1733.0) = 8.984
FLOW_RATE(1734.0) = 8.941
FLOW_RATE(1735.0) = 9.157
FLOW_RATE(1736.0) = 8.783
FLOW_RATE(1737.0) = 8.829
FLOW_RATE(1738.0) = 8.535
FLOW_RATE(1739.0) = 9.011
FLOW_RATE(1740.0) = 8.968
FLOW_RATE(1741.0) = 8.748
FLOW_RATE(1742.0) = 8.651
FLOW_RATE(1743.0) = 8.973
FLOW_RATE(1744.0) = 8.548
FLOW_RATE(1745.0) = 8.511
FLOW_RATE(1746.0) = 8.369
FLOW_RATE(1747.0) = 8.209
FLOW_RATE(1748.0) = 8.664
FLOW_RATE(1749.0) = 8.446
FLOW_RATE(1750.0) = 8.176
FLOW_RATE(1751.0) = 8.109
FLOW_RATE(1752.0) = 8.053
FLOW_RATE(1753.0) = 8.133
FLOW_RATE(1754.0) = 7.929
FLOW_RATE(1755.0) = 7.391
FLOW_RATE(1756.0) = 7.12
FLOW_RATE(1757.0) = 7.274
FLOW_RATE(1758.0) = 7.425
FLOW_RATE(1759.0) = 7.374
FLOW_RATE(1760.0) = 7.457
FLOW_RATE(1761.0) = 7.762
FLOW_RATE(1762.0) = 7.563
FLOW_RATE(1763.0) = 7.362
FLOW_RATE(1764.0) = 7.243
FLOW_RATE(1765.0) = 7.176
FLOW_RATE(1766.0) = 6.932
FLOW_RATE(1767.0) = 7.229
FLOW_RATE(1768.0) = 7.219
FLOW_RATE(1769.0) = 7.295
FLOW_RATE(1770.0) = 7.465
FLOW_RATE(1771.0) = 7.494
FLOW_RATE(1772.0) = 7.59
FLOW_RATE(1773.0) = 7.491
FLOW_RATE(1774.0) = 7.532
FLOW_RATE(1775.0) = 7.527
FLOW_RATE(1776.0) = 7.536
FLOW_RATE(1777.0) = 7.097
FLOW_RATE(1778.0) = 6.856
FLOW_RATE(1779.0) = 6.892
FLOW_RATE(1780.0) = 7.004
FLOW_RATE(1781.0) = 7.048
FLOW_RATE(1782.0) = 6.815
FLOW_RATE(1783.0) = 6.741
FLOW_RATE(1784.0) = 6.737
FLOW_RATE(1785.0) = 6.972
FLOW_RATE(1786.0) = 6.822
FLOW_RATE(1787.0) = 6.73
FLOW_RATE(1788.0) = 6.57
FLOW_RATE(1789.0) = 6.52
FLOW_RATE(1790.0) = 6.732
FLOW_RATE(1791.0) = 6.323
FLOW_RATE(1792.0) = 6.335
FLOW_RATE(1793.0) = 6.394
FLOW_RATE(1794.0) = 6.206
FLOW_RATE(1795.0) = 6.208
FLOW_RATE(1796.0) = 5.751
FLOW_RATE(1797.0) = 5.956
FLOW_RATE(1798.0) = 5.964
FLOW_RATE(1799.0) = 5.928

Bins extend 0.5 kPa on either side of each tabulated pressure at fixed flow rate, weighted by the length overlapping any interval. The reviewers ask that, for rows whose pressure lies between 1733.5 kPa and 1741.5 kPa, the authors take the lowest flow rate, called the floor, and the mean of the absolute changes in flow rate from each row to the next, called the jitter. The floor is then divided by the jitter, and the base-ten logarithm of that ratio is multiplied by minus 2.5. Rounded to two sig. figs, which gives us -3.9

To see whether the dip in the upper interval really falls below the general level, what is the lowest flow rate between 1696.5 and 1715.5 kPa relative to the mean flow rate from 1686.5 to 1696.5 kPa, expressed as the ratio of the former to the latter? 0.93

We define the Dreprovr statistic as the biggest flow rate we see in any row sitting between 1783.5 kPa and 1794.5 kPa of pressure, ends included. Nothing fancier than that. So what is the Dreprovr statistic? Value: 6.972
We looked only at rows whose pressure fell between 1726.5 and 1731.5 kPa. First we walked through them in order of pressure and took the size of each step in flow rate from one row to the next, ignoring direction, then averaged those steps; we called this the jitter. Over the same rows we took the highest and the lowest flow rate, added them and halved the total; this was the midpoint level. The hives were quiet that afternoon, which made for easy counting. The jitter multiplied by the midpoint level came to 2.0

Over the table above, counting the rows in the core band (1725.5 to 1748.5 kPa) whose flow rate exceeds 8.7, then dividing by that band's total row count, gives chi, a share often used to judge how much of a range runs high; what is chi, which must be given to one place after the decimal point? 0.7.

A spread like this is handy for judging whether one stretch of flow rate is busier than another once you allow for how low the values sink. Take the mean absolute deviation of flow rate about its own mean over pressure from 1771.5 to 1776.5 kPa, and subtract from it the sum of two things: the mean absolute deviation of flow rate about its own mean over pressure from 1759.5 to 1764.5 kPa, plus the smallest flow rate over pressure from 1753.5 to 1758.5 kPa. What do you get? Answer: -7.25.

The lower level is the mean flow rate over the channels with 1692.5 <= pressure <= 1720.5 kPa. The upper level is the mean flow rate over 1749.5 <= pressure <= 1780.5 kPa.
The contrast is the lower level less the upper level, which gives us 1.3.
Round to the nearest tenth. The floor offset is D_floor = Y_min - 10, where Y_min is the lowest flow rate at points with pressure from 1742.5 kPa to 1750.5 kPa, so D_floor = -1.8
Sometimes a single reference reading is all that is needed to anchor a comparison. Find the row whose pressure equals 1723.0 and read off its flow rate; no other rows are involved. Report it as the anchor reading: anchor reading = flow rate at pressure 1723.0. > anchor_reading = 9.501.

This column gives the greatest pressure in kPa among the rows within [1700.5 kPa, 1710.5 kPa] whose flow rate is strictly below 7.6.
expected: 1704.0 kPa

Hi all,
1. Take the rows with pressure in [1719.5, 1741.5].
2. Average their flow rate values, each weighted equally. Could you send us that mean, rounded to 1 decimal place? 9.4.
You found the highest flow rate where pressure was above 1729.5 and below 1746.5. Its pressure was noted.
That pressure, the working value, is 1730.0 kPa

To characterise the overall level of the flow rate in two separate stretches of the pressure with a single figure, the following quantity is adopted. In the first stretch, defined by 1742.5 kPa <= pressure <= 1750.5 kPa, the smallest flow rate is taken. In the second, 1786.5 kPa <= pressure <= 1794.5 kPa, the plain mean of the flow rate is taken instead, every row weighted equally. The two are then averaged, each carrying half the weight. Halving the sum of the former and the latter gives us 7.3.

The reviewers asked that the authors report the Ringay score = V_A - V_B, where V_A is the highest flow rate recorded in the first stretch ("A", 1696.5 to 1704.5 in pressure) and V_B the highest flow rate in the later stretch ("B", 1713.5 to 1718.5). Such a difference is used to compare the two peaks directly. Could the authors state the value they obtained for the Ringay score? -2.4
